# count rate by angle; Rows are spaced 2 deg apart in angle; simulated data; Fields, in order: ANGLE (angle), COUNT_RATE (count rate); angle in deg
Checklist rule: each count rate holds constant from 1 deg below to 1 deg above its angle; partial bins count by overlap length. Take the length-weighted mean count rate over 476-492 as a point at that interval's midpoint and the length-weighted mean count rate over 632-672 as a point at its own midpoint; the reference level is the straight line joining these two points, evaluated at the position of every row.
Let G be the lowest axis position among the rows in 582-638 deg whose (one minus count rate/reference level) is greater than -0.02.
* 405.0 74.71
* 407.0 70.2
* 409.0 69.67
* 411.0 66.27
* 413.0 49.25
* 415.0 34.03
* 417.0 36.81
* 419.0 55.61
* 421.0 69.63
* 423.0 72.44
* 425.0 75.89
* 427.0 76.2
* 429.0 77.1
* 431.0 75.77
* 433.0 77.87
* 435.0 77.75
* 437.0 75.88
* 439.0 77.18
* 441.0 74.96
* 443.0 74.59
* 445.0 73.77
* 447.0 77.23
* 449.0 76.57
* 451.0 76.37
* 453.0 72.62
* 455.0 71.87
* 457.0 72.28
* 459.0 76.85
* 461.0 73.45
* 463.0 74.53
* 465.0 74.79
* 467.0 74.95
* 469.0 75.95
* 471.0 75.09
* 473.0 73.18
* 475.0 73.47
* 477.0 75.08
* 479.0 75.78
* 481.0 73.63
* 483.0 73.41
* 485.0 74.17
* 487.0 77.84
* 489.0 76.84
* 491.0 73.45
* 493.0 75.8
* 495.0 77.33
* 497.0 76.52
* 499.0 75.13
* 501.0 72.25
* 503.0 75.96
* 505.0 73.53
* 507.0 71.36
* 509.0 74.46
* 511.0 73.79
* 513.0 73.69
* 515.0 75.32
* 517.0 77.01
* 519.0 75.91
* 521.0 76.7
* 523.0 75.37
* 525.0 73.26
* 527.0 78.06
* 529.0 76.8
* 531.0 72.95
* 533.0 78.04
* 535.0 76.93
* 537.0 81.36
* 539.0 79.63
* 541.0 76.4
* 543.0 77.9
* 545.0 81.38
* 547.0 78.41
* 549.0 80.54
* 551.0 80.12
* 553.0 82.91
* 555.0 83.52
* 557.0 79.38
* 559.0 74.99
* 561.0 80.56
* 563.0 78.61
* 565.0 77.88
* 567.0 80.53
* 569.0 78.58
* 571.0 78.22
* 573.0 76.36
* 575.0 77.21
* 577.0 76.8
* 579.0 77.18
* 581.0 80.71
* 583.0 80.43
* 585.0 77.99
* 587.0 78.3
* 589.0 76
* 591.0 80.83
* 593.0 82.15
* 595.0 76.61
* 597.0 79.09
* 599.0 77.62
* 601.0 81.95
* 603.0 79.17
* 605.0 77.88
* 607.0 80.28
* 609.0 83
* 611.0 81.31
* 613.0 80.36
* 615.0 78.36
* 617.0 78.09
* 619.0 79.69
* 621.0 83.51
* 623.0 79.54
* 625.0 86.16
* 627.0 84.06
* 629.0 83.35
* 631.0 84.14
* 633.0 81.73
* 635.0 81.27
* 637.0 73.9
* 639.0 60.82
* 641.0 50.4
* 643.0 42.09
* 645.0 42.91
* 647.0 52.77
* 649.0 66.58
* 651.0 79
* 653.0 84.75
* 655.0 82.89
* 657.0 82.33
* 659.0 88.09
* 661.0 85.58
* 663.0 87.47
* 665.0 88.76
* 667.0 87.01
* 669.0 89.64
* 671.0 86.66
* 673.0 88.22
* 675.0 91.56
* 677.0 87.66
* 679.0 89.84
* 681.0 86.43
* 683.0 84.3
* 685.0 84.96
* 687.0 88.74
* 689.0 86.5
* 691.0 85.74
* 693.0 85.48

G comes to 589.0 deg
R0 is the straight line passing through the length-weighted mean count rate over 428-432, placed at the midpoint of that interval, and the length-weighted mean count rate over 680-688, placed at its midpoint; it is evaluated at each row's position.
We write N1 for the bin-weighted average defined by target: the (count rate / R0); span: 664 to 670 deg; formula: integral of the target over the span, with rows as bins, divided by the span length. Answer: 1.04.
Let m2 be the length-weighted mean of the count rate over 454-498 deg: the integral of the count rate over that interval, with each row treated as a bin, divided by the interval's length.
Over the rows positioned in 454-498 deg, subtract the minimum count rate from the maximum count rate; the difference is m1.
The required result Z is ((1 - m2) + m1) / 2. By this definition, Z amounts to -33.9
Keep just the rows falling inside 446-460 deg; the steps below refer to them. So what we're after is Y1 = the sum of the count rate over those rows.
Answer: 524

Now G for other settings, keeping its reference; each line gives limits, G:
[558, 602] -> 559.0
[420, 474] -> 421.0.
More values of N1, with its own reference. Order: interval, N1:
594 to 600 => 0.94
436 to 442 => 0.99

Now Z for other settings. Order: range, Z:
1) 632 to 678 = -13.1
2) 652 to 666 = -39.1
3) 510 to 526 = -35.2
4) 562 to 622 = -35.3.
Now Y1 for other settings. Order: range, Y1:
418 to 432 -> 503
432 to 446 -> 532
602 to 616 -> 560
